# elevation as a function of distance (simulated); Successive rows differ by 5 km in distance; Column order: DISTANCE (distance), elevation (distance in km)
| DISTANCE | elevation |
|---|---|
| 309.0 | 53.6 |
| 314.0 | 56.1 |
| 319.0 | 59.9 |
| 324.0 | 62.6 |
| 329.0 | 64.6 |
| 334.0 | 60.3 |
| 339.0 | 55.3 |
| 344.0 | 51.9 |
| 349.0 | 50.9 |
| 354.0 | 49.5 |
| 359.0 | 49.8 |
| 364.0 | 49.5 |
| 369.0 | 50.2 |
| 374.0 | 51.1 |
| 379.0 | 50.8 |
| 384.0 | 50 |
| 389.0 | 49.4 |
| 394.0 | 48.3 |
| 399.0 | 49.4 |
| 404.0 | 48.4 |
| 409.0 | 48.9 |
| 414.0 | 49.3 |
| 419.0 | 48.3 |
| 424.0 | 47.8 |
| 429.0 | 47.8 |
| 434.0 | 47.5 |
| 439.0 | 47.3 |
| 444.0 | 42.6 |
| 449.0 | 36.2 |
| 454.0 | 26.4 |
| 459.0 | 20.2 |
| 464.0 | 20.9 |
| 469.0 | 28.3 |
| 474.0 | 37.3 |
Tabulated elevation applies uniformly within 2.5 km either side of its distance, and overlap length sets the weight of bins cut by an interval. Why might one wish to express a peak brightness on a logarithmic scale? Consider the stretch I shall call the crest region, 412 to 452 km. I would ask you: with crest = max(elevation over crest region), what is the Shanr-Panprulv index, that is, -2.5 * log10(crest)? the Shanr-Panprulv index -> -4.23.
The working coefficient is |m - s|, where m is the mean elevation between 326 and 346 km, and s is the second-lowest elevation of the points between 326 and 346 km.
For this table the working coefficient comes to 3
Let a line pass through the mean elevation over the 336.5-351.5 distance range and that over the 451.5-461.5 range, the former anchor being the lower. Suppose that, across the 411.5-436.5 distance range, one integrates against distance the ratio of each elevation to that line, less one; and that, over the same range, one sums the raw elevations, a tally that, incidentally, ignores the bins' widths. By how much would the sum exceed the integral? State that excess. 228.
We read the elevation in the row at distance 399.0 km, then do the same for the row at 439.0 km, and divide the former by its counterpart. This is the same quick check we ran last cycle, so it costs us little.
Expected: 1.044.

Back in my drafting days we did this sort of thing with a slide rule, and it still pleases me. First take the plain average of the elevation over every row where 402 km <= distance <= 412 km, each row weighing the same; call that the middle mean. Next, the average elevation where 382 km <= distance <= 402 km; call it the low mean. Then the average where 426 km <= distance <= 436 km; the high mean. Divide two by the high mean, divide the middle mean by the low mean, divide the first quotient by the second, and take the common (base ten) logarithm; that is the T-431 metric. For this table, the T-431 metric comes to -1.37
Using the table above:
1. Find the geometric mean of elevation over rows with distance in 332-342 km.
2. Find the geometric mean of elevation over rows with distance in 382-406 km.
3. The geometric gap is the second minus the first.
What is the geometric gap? -9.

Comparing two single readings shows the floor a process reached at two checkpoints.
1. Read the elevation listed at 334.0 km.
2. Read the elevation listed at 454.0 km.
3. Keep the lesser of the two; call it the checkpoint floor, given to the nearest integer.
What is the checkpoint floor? 26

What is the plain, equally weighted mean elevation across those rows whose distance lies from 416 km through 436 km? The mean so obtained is 48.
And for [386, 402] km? 49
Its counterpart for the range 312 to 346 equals 59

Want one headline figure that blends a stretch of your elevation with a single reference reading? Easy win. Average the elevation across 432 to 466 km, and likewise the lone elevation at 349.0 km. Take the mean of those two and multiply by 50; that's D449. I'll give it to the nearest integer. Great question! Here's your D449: 2134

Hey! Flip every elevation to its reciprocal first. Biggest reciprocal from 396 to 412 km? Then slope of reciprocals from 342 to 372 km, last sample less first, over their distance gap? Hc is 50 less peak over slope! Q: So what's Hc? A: -742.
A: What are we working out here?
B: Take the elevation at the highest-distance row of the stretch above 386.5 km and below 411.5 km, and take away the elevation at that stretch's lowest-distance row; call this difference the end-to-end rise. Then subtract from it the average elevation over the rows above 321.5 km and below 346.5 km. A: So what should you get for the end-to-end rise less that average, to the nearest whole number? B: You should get -59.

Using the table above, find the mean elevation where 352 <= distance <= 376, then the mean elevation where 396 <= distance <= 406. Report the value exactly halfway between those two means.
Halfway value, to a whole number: 49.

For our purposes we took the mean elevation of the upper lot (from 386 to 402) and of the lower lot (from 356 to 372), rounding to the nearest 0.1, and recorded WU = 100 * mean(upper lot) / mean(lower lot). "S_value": 98.4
